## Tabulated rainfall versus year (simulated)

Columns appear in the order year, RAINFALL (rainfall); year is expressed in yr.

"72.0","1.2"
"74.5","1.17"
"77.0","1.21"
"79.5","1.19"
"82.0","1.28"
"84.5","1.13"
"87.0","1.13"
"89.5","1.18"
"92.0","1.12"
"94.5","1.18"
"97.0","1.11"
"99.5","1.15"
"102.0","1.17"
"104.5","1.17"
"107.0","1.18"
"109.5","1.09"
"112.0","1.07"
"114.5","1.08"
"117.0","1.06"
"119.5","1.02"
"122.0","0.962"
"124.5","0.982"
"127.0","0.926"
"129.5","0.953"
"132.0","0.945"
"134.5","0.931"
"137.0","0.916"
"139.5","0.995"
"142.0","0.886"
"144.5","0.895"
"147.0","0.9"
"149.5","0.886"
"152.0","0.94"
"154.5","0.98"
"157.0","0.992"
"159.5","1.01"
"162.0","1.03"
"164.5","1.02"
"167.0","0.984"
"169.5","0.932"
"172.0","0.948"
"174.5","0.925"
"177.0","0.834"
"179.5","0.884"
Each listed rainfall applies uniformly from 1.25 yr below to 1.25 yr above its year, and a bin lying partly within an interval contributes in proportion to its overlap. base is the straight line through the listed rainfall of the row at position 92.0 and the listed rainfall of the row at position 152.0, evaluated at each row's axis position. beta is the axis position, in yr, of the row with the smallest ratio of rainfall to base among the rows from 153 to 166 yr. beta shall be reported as 154.5 yr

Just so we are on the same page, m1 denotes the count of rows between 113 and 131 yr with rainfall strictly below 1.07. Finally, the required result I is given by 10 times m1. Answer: 60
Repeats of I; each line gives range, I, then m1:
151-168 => 70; 7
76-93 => 0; 0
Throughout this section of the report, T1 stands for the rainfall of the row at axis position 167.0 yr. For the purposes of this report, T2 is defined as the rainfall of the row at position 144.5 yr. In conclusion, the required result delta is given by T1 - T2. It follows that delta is 0.1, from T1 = 0.984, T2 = 0.895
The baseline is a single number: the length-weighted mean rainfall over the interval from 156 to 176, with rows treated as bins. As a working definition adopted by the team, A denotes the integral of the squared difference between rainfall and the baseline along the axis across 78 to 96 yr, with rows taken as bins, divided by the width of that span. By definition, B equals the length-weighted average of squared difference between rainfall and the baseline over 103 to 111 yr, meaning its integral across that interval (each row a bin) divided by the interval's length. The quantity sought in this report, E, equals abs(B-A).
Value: 0.0108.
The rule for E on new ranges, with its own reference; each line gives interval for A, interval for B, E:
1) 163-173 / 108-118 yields 0.0091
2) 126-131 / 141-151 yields 0.0057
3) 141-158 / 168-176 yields 0.0020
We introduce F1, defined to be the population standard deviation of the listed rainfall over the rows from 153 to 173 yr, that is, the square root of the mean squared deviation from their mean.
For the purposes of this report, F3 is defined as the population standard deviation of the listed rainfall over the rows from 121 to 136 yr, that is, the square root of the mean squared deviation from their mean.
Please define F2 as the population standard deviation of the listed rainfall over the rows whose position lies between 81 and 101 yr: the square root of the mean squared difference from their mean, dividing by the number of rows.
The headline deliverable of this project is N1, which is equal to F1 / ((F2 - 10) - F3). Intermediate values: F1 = 0.032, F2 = 0.0515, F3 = 0.0189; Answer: -0.0032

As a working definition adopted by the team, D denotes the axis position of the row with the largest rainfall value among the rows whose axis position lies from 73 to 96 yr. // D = 82.0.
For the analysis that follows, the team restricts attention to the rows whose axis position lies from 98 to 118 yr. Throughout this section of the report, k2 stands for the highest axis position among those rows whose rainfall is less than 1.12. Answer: 117.0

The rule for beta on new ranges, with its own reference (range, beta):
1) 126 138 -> 127.0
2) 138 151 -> 142.0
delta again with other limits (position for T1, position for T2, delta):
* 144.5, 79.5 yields -0.3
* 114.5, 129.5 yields 0.1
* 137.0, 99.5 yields -0.2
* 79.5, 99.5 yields 0.0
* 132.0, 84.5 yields -0.2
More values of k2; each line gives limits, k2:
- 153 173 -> 172.0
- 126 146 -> 144.5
